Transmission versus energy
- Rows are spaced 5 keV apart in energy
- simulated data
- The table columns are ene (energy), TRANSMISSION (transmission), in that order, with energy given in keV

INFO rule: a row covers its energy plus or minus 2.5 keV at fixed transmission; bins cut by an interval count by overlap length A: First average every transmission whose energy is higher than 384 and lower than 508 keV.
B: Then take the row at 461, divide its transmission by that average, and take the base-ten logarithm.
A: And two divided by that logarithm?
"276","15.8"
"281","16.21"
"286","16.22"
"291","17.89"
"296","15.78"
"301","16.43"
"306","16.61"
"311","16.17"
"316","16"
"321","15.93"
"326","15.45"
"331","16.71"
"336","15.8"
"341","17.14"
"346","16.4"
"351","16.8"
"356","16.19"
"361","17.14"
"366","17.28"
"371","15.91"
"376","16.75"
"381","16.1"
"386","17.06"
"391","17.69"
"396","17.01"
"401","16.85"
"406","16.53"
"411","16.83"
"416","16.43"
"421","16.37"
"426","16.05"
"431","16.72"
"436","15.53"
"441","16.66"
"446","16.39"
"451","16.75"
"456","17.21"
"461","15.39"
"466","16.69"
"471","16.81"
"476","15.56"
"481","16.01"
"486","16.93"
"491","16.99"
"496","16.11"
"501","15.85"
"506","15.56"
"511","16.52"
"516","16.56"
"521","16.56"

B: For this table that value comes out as -67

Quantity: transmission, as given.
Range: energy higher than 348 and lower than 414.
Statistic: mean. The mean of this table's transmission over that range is 16.8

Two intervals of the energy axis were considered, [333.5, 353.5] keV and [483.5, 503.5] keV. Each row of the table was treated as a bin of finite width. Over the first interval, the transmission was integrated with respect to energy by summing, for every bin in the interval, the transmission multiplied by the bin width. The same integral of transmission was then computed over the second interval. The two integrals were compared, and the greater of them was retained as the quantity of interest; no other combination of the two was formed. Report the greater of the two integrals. 331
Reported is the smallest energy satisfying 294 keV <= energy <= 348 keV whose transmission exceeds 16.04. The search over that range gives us 301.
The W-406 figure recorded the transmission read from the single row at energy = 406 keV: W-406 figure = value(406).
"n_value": 16.53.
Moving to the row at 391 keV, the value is 17.69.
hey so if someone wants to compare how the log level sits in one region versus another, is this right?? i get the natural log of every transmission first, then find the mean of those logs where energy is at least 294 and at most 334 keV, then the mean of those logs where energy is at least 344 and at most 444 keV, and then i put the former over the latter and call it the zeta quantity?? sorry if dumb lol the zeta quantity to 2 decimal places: 0.99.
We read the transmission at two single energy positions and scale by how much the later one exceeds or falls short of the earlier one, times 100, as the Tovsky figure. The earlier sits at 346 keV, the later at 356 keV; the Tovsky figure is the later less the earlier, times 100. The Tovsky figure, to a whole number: -21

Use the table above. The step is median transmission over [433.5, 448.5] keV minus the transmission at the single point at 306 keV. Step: -0.2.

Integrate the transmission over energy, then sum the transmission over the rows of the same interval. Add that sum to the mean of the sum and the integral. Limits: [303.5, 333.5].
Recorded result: 387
